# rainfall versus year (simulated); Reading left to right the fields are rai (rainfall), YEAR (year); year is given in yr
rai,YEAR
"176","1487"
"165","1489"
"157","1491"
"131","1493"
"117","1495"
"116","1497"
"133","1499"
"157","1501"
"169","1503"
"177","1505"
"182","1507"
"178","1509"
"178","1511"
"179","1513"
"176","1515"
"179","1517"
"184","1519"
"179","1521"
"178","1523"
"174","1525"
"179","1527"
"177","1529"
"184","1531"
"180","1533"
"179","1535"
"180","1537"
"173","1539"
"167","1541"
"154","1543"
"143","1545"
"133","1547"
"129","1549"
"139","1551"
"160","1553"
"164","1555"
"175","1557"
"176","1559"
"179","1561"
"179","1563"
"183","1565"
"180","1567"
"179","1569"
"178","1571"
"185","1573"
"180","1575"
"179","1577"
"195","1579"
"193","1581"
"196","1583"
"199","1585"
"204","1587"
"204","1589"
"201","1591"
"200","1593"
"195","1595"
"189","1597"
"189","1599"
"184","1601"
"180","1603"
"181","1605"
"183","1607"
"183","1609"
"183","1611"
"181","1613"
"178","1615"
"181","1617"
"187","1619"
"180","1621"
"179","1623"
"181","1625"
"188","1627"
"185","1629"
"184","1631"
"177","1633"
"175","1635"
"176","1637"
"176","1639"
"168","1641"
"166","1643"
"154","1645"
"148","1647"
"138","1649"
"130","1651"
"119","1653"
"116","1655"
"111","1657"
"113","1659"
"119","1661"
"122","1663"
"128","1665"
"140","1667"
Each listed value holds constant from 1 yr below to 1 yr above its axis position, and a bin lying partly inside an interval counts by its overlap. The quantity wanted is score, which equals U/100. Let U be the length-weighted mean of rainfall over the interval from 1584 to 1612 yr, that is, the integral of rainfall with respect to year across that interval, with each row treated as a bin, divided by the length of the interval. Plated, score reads 1.91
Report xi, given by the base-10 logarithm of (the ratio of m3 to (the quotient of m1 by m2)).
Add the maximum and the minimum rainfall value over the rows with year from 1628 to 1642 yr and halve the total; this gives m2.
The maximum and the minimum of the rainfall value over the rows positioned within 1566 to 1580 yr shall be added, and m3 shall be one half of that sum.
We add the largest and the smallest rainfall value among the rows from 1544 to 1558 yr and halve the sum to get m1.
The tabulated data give 2.34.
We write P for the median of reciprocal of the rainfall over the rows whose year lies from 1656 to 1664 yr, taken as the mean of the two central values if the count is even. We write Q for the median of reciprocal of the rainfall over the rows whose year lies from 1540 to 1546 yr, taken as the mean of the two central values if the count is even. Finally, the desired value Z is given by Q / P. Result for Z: 0.75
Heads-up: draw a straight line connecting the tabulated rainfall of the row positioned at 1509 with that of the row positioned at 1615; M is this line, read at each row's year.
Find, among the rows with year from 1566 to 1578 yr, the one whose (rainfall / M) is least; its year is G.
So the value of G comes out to 1571 yr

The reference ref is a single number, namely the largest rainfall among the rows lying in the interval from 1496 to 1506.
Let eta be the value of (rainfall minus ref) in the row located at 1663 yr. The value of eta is -55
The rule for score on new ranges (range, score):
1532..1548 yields 1.64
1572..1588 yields 1.91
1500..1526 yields 1.76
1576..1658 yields 1.76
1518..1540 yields 1.79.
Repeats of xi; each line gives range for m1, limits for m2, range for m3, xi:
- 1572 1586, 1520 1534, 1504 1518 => 2.23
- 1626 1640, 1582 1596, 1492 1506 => 2.21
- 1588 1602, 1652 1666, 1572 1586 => 2.07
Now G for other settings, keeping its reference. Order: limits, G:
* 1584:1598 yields 1597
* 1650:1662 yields 1657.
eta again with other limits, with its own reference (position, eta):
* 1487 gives -1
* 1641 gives -9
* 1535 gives 2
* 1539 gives -4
